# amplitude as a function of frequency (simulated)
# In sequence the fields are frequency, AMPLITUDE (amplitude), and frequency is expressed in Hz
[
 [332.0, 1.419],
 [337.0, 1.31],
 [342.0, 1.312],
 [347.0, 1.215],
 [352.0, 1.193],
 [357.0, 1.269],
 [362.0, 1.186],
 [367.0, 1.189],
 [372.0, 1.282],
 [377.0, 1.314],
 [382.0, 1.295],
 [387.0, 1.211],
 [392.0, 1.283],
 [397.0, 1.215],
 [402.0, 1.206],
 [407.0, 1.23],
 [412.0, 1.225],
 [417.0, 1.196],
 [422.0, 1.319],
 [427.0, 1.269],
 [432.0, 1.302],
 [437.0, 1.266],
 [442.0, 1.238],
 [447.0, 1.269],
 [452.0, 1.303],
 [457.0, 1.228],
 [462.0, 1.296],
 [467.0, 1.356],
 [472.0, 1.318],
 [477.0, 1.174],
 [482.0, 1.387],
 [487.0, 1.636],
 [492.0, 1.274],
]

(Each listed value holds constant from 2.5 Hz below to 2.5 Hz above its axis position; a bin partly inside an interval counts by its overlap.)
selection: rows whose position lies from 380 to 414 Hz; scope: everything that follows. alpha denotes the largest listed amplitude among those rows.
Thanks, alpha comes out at 1.295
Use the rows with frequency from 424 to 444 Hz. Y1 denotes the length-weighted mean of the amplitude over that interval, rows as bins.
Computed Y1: 1.27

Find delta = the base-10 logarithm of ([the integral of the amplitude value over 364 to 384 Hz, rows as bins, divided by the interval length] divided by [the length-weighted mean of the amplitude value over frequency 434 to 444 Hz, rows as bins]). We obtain 0.004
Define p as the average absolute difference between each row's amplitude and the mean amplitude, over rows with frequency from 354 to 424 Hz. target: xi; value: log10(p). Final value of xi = -1.37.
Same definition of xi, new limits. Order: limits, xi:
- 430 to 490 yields -1.14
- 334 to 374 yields -1.31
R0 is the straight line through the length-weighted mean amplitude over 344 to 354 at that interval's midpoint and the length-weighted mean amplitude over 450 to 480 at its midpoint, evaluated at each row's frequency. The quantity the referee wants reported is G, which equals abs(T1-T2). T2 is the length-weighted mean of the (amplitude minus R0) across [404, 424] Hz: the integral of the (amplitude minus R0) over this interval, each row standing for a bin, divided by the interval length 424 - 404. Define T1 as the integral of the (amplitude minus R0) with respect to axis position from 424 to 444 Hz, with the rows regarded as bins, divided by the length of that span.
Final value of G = 0.019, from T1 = 0.01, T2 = -0.010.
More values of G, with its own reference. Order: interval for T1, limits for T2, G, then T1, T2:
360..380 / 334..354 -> 0.034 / 0.02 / 0.056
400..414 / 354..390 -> 0.050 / -0.02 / 0.025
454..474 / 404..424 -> 0.029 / 0.02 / -0.010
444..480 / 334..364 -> 0.041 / 0.00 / 0.041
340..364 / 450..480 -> 0.023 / 0.02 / 0.000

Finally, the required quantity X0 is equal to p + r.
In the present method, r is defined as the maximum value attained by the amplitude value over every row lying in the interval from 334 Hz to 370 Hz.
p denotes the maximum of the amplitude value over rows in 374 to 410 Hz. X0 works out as 2.63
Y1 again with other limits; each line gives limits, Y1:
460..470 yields 1.33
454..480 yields 1.28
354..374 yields 1.23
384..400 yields 1.24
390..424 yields 1.24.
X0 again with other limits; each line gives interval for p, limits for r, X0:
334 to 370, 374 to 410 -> 2.63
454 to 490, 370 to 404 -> 2.95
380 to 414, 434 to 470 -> 2.65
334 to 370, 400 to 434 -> 2.63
